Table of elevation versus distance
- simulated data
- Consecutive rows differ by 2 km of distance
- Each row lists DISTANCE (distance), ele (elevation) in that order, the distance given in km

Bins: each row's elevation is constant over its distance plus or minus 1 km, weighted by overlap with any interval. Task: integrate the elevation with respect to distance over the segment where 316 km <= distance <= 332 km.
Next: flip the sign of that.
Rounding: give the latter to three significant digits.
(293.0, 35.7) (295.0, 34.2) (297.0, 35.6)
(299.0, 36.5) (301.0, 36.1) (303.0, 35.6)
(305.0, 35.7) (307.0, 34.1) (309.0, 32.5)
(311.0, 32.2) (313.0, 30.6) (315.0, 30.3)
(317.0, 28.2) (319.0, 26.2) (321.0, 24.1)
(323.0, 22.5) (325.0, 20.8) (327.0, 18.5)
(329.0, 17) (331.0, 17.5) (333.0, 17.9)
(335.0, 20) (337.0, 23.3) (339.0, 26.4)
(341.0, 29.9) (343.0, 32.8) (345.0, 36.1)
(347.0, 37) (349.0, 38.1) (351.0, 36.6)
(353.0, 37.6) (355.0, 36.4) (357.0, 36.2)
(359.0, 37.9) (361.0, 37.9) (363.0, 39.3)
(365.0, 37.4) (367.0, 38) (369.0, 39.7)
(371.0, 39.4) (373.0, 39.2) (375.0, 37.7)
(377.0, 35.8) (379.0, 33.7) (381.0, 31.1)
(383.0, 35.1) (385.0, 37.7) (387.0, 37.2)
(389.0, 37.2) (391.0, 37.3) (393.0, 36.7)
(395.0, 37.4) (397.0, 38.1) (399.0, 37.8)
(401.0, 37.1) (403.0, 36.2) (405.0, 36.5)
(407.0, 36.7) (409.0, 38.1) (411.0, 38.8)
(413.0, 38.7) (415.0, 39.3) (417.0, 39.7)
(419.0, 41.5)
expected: -350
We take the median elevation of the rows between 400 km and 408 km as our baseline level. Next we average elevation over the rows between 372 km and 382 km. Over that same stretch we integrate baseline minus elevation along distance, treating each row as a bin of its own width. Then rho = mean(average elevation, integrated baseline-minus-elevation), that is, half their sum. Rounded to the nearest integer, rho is 23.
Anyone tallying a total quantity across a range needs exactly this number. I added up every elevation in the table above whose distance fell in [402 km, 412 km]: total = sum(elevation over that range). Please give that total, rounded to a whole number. 186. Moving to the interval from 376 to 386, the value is 173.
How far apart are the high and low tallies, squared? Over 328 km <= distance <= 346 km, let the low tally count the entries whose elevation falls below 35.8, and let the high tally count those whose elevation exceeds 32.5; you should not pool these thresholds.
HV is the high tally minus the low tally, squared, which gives 36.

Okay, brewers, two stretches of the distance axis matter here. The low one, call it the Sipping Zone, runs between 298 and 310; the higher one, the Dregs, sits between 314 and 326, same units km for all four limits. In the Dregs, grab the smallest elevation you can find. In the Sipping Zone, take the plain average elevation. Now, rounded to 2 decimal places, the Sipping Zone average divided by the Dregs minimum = 1.69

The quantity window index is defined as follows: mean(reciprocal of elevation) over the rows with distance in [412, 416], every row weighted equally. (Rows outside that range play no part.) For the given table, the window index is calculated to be 0.0256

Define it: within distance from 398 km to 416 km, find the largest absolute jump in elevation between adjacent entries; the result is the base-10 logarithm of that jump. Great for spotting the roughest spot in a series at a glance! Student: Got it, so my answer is 0.15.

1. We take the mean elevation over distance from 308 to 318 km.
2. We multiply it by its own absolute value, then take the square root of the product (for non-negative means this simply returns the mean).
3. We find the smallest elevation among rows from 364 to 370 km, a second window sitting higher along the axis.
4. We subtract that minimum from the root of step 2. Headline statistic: -7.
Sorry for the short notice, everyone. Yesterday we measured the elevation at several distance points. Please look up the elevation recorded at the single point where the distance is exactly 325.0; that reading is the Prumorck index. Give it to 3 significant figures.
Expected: 20.8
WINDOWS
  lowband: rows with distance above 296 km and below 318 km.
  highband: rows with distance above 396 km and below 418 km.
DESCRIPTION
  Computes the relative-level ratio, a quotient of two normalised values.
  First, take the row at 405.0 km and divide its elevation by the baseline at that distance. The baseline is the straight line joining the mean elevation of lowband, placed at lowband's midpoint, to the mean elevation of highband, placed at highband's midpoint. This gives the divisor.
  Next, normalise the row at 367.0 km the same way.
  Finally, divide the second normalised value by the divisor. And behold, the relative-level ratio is 1.09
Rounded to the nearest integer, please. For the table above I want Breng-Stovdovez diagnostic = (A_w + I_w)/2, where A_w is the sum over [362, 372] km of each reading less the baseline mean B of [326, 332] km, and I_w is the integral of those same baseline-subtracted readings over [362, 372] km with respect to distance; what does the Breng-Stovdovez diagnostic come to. 158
